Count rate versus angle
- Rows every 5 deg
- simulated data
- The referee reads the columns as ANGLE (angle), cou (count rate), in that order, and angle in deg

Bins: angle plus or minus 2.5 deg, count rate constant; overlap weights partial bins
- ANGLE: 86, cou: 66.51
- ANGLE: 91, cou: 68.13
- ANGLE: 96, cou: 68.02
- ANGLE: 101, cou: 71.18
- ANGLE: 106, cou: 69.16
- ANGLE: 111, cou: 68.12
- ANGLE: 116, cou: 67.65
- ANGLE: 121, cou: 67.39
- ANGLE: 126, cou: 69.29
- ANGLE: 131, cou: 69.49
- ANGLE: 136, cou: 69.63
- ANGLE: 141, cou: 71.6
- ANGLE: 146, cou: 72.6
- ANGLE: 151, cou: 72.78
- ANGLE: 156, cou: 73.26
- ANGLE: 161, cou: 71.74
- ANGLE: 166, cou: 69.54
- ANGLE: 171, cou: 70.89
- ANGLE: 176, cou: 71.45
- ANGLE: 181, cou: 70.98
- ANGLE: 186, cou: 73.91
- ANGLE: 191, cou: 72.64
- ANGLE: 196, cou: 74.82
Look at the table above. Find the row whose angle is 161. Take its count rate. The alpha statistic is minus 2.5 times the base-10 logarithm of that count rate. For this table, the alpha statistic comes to -4.64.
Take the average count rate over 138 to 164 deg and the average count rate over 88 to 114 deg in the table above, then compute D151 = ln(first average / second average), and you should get 0.049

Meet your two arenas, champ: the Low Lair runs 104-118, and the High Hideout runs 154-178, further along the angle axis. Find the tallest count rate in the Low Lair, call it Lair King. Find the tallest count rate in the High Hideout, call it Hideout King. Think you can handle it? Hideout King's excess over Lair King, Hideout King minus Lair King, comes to 4.1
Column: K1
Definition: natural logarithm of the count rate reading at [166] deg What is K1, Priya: 4.24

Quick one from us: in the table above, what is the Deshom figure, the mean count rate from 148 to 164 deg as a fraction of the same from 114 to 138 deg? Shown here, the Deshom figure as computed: 1.06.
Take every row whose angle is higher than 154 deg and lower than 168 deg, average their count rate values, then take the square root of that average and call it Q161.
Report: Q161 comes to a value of 8.46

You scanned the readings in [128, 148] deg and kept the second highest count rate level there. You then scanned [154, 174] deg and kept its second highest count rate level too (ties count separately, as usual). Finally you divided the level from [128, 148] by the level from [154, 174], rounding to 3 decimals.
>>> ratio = 0.998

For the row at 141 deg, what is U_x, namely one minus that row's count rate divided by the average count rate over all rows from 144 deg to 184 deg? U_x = 0.001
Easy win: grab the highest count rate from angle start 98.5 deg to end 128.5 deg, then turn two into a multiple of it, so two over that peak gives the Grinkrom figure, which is 0.0281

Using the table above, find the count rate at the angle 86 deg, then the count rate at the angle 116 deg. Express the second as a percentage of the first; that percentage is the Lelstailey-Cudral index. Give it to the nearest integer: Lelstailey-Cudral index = 102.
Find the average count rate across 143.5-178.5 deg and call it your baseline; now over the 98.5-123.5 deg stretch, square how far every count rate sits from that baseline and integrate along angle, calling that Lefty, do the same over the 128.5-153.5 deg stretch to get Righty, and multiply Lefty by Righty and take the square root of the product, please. 127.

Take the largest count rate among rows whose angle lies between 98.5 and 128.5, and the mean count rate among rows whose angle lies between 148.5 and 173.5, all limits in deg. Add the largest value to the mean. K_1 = 143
